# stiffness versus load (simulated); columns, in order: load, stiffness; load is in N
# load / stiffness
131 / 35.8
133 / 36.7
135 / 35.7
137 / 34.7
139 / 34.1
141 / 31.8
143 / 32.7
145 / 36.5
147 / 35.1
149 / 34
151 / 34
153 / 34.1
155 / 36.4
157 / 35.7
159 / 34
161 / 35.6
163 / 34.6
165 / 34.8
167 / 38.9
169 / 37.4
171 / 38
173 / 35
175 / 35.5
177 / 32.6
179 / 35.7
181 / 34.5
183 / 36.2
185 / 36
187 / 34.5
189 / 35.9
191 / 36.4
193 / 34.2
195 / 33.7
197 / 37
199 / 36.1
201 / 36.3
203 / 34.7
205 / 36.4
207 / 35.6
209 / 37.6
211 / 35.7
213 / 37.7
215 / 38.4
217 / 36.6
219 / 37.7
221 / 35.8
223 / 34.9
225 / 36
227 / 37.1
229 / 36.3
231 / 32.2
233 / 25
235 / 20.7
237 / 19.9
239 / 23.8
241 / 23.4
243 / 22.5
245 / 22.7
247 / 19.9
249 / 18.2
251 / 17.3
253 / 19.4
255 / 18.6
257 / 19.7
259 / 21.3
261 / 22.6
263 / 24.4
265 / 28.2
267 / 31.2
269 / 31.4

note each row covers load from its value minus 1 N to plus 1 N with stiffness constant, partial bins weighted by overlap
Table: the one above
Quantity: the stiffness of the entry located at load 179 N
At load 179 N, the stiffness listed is 35.7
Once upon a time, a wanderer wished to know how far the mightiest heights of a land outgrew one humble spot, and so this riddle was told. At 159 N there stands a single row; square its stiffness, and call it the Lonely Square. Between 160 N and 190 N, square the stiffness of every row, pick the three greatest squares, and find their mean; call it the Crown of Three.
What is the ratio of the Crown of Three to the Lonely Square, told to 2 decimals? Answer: 1.26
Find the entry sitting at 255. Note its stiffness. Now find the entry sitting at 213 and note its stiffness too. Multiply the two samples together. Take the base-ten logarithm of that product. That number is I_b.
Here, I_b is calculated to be 2.85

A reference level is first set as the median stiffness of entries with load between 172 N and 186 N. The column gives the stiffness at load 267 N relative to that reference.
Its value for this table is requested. -4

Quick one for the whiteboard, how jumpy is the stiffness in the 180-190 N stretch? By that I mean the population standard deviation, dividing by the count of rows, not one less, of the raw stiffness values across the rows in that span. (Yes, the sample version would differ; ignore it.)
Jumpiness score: 0.76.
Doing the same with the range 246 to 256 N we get 0.91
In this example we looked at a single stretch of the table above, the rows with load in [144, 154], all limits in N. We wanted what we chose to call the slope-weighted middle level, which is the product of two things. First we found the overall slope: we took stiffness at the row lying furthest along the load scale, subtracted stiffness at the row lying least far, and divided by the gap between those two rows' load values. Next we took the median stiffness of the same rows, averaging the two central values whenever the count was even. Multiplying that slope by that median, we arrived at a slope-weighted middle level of -10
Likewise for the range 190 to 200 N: -1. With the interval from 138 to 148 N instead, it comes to 4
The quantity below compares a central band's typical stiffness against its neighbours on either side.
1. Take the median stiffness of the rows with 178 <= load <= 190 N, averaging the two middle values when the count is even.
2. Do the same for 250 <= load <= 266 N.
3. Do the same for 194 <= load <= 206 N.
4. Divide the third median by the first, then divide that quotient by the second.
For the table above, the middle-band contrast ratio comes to 0.049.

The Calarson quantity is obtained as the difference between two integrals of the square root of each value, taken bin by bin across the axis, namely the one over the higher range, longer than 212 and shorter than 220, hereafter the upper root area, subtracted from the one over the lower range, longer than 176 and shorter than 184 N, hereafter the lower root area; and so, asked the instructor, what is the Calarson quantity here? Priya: -1.9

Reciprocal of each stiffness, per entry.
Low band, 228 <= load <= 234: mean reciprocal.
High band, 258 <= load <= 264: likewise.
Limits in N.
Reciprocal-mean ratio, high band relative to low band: 1.3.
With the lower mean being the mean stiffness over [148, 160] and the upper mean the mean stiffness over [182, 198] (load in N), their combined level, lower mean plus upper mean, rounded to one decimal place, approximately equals 70.2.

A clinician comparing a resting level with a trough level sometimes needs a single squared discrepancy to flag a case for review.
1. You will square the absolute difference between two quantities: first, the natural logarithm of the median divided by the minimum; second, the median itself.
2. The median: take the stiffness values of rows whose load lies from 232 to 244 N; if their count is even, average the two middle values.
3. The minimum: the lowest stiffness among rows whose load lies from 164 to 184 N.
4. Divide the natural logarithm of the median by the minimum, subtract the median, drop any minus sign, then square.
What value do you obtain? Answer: 522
